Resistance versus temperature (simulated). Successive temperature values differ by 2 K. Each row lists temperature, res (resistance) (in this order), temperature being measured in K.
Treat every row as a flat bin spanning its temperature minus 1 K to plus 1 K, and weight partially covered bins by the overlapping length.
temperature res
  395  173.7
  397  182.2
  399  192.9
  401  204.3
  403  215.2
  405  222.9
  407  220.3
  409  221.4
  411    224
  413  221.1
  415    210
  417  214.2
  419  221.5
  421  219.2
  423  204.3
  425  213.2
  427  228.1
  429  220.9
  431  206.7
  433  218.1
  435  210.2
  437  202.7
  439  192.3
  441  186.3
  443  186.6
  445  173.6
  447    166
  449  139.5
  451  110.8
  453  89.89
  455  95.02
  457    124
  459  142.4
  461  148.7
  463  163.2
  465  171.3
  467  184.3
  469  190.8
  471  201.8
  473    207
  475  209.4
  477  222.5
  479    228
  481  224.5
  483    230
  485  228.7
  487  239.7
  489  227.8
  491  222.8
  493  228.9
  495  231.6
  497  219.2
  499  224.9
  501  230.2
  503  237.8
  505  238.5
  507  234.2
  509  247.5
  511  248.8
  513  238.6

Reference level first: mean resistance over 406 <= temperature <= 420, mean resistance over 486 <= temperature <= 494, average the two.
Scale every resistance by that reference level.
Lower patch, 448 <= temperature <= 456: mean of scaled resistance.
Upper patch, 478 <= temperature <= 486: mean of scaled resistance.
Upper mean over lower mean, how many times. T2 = 2.09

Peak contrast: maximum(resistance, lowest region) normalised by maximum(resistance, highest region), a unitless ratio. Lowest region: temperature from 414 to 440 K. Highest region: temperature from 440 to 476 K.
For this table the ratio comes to 1.09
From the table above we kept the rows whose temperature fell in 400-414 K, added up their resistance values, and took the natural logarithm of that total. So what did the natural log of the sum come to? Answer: 7.3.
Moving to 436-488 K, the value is 8.4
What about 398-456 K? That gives 8.6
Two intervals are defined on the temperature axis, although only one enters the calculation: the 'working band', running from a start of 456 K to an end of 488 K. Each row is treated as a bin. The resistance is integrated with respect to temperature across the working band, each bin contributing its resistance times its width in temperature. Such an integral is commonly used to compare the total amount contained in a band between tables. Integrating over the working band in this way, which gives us 6233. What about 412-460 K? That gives 8793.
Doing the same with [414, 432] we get 3876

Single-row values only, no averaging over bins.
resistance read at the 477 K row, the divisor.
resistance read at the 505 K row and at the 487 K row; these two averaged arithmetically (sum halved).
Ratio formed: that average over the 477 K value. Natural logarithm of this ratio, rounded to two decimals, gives 0.07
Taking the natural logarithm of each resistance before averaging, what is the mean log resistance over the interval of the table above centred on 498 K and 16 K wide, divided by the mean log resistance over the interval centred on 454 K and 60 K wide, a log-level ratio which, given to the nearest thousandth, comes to 1.049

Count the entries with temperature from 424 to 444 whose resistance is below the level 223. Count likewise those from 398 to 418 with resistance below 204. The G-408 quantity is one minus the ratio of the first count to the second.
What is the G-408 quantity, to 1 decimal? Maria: -8.0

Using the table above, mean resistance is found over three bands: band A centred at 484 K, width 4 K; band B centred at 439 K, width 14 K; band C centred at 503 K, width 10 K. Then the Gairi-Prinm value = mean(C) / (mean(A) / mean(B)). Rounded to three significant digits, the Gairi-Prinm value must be 199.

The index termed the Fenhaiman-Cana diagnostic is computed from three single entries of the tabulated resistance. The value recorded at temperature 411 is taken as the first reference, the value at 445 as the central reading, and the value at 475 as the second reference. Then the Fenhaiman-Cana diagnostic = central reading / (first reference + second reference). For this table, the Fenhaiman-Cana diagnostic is 0.40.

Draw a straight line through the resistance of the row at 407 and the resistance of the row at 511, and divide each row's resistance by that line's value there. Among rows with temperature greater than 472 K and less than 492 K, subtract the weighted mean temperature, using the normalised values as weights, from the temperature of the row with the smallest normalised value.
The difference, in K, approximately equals -9.1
